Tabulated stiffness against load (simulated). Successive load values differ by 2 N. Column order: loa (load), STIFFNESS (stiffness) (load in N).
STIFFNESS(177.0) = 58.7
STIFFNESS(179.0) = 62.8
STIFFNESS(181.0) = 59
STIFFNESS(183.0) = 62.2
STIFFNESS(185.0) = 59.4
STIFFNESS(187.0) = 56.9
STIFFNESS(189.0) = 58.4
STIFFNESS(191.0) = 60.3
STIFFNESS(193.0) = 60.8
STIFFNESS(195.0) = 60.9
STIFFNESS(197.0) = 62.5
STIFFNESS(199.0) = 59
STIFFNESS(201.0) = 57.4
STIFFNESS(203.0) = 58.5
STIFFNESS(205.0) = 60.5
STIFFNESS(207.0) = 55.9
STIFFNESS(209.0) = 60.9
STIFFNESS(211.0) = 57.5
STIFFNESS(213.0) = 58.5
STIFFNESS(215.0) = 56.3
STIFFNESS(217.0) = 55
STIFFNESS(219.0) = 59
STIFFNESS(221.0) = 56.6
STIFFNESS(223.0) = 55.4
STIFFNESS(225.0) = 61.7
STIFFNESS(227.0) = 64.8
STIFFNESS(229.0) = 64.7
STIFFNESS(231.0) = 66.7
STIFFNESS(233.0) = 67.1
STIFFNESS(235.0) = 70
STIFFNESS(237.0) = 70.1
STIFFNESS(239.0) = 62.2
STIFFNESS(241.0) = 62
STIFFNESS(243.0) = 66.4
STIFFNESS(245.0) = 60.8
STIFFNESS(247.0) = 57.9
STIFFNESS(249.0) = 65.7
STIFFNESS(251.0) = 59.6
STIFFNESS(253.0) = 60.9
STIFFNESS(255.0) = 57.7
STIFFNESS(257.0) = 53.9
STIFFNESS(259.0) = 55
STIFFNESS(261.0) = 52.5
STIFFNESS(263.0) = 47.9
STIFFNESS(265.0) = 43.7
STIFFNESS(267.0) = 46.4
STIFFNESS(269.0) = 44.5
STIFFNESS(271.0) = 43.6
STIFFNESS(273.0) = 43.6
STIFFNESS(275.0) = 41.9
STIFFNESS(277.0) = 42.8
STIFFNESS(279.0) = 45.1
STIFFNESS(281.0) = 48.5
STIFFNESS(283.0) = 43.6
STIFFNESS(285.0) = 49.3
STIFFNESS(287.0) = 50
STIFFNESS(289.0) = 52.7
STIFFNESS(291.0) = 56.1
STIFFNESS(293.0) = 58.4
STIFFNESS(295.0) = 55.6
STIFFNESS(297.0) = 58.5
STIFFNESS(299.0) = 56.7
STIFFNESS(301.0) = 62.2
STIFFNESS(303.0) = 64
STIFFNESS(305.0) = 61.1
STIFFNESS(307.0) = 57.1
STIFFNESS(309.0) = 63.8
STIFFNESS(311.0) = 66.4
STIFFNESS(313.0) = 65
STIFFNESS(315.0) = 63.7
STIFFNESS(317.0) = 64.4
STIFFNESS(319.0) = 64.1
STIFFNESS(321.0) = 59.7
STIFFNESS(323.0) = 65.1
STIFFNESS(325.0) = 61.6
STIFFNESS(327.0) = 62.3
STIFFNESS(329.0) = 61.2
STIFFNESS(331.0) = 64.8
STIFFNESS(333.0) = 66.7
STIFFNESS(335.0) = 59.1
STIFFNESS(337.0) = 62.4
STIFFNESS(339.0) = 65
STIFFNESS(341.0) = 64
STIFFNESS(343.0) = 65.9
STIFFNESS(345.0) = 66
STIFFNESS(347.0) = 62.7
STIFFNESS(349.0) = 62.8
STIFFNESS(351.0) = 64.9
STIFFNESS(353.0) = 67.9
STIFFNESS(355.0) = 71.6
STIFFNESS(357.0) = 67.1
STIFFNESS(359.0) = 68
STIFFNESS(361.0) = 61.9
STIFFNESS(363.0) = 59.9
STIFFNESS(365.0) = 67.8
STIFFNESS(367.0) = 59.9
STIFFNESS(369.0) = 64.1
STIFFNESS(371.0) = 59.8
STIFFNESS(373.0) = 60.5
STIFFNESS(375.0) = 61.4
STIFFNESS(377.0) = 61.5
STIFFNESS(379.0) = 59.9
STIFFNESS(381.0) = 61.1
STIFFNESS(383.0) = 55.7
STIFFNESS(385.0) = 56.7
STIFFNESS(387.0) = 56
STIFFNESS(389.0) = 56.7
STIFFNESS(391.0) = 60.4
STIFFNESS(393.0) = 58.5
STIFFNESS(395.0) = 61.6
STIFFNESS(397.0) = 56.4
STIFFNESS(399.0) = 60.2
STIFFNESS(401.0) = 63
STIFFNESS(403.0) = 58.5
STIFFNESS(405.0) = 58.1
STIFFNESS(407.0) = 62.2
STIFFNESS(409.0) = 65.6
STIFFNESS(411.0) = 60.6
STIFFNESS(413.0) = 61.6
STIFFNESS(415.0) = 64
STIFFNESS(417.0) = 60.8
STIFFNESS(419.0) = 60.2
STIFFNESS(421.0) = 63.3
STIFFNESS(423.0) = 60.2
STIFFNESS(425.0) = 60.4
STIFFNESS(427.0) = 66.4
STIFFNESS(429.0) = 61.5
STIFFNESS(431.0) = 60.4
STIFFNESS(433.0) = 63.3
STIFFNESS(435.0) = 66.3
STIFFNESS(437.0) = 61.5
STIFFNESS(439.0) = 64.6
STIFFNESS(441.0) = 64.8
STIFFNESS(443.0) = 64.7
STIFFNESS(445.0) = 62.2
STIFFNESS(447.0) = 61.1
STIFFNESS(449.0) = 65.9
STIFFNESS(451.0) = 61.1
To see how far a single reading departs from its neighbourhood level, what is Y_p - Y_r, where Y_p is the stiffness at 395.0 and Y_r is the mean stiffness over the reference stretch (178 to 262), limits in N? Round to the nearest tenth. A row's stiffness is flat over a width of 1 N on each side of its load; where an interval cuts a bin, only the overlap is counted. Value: 1.3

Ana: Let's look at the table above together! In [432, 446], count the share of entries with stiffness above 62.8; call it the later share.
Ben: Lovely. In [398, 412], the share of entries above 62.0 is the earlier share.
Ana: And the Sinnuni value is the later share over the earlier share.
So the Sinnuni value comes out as 1.7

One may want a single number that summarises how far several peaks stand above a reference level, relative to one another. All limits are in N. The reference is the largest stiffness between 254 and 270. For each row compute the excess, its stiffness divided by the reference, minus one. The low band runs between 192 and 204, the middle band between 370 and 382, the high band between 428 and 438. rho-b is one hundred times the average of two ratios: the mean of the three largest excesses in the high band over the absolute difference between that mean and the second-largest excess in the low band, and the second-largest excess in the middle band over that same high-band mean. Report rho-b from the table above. 138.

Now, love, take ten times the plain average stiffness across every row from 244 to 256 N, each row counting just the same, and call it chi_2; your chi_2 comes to 604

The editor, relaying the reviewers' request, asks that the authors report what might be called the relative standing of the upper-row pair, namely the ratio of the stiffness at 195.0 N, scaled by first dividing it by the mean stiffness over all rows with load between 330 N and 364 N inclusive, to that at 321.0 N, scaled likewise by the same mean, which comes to 1.02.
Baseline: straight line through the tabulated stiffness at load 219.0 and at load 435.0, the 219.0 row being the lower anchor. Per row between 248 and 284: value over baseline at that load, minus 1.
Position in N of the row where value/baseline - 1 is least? 275.0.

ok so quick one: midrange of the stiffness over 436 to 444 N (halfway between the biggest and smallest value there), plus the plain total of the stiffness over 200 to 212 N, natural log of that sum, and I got 6.03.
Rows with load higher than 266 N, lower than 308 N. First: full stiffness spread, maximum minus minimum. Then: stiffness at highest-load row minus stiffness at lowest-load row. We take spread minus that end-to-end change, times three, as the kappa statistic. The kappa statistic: 34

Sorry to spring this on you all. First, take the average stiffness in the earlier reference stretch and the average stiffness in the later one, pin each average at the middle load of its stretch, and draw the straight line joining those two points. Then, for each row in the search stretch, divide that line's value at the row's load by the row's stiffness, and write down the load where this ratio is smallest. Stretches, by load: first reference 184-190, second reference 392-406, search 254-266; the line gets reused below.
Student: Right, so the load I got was 255.0 N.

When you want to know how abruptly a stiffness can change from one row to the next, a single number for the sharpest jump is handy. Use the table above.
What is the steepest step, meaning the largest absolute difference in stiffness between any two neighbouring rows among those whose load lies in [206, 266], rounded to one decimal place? 7.9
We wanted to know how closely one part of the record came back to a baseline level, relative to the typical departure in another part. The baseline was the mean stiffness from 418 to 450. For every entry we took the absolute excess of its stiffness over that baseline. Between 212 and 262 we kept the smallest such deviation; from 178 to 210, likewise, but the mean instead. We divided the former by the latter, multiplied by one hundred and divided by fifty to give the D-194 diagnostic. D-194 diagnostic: 0.45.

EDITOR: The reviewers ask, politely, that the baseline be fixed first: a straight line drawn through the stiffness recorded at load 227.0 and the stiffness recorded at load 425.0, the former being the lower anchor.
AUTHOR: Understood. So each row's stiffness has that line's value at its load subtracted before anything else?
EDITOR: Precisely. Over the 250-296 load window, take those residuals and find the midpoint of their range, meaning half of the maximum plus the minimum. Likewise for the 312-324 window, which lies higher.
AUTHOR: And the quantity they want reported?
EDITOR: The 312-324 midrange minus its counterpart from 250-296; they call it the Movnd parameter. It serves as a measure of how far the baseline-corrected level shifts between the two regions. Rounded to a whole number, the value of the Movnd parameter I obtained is 12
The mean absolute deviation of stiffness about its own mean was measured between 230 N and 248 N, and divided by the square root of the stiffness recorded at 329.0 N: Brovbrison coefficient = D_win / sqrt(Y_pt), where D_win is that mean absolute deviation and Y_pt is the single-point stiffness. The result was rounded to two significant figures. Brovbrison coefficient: 0.46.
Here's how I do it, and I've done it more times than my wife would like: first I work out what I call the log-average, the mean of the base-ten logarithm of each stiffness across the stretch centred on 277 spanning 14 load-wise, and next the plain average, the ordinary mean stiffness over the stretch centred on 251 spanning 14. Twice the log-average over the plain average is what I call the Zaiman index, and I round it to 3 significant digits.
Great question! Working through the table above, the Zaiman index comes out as 0.0553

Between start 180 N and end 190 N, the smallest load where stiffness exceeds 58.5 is 181.0 N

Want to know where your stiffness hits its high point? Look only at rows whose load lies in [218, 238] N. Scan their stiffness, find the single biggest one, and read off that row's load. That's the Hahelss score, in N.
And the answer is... 237.0 N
